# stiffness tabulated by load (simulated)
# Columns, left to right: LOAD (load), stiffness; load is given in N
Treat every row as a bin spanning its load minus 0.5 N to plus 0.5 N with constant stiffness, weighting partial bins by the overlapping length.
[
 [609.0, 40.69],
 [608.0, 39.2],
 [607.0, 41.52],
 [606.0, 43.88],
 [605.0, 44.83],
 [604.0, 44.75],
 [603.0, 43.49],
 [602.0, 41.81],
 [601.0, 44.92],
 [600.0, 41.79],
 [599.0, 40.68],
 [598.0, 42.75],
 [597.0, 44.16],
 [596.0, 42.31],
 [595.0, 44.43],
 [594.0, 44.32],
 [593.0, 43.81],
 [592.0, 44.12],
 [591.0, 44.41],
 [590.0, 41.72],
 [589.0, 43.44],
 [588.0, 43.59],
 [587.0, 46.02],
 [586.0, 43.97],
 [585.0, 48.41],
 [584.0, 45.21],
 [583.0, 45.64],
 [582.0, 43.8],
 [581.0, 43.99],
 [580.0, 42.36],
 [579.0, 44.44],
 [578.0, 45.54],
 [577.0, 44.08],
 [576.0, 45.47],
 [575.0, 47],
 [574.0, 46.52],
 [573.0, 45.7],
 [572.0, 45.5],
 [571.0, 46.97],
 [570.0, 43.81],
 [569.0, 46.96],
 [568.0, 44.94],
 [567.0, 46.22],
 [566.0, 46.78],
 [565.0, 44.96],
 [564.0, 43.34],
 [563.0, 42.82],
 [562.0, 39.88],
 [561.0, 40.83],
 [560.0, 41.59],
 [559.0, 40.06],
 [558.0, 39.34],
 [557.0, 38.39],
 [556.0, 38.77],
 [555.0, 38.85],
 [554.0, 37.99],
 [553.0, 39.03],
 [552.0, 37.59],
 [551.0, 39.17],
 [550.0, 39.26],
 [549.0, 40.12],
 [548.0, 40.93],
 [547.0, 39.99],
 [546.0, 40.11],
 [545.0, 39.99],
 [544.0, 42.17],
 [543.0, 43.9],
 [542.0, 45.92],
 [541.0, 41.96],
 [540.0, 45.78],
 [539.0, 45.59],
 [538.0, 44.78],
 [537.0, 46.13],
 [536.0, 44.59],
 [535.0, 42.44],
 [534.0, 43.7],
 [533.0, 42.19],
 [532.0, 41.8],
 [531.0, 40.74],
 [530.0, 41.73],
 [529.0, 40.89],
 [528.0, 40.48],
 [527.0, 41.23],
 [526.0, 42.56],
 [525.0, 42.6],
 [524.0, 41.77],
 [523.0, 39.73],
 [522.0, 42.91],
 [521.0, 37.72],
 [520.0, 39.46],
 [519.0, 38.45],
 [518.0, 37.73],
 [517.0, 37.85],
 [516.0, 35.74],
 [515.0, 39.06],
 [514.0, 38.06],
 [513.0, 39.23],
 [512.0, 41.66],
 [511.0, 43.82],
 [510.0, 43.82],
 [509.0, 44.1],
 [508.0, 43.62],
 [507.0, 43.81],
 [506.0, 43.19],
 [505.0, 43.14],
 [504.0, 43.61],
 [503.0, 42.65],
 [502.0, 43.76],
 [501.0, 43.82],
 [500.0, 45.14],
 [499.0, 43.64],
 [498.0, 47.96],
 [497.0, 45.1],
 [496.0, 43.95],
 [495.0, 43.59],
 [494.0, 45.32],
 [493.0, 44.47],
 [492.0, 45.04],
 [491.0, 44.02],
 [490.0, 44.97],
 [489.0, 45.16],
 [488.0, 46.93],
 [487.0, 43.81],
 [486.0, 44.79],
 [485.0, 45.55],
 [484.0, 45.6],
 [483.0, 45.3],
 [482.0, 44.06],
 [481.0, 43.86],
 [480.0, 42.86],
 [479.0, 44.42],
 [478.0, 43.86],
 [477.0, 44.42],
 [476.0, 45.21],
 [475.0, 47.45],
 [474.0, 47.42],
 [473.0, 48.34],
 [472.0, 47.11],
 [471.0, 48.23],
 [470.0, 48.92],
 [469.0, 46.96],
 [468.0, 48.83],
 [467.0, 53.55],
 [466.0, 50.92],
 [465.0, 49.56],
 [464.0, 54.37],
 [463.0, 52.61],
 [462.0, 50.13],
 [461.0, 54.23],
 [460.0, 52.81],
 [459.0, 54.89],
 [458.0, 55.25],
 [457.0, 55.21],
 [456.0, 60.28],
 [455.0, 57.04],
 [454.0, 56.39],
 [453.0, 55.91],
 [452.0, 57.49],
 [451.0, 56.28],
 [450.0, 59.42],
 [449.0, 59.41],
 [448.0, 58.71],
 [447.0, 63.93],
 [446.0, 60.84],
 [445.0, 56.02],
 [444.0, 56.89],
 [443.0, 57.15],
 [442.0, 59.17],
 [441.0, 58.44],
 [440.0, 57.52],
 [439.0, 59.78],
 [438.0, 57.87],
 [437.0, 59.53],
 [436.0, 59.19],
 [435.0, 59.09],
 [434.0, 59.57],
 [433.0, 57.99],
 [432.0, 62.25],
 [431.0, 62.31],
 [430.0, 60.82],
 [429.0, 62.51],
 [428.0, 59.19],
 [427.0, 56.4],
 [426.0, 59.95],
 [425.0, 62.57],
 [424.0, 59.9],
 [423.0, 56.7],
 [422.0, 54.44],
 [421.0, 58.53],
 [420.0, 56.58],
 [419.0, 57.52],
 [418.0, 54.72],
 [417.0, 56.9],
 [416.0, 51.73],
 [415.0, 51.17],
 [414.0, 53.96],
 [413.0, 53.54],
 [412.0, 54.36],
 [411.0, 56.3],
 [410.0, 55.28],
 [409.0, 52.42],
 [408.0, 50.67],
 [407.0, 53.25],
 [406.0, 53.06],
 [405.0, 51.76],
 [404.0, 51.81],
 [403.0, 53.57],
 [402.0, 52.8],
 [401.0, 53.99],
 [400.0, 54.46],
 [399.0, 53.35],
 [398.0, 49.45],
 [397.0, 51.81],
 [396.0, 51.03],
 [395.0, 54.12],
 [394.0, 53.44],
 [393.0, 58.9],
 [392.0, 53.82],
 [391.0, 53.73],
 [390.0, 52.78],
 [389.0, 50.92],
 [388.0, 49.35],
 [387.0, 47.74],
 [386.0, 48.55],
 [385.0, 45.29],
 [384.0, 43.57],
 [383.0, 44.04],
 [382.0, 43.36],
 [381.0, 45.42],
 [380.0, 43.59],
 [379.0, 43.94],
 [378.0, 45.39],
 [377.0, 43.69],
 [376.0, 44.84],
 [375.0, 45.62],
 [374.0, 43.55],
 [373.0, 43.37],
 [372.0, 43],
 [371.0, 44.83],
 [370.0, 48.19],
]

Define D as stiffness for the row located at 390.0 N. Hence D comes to 52.78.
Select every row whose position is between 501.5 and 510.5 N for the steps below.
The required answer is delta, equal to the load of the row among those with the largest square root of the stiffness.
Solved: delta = 509.0 N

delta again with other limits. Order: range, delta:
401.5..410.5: 410.0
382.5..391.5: 391.0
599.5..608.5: 601.0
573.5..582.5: 575.0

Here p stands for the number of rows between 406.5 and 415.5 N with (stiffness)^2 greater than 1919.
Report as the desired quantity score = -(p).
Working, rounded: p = 9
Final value -9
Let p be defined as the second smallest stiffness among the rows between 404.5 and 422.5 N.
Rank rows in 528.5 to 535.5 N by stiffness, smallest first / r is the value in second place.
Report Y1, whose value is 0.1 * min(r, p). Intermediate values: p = 51.17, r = 40.89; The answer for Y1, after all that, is 4.09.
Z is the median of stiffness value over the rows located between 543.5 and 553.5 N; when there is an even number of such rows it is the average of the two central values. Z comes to 40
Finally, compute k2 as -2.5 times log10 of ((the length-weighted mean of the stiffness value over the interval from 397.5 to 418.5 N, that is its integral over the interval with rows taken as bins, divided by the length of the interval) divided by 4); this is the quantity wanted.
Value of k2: -2.81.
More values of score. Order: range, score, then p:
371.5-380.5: -4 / 4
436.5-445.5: -9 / 9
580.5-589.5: -6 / 6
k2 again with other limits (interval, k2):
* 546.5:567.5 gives -2.52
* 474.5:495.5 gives -2.62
